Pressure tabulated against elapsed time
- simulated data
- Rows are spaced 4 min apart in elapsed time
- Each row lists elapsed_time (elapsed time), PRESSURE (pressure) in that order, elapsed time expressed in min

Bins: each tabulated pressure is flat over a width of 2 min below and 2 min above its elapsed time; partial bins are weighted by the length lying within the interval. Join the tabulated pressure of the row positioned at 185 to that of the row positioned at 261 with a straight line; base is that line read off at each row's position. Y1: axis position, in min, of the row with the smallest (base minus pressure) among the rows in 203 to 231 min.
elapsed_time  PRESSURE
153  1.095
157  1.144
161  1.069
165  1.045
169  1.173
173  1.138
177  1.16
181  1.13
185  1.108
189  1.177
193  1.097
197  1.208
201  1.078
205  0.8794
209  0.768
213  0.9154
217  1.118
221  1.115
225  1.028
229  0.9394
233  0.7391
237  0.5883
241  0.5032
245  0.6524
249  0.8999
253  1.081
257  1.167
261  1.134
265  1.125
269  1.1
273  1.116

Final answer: 217 min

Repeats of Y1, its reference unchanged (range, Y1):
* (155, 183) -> 169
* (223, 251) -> 225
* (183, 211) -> 197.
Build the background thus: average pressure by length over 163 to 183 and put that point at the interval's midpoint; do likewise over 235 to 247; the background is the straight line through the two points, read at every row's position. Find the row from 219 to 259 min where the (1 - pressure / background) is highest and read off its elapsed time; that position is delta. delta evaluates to 241 min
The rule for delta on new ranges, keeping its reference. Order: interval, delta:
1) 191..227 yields 209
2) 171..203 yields 173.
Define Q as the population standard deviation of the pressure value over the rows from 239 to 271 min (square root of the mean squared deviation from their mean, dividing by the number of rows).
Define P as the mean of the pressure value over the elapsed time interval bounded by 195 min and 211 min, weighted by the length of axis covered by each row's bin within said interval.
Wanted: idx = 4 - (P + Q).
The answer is 2.78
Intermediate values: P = 0.98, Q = 0.23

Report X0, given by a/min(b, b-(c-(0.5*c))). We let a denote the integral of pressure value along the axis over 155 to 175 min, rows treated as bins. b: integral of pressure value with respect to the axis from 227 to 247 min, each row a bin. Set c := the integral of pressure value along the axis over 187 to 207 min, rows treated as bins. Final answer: 7.9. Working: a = 22.3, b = 13.7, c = 21.8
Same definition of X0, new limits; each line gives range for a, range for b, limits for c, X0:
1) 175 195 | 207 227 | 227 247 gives 1.8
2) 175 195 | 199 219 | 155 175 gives 2.9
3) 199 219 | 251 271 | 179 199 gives 1.7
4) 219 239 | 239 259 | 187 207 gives 2.8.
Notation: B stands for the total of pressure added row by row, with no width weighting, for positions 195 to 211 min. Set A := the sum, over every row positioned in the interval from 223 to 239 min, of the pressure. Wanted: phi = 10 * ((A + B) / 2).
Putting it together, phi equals 36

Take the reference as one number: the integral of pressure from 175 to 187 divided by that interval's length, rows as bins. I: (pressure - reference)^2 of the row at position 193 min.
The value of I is 0.0013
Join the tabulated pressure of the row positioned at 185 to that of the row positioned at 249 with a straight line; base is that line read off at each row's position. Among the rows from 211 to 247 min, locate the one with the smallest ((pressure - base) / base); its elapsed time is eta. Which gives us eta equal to 241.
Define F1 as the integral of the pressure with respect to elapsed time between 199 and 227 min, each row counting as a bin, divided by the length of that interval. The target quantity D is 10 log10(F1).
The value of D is -0.06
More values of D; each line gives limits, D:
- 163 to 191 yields 0.54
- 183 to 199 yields 0.60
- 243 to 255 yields -0.57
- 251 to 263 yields 0.52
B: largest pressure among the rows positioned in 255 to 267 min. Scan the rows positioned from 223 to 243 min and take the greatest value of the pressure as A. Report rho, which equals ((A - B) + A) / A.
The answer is 0.86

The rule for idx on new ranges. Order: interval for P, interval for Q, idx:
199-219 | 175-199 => 3.01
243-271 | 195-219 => 2.83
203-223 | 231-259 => 2.81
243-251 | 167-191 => 3.20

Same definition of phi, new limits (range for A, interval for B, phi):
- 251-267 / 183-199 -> 45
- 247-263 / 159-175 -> 44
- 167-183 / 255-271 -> 46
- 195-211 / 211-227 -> 41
